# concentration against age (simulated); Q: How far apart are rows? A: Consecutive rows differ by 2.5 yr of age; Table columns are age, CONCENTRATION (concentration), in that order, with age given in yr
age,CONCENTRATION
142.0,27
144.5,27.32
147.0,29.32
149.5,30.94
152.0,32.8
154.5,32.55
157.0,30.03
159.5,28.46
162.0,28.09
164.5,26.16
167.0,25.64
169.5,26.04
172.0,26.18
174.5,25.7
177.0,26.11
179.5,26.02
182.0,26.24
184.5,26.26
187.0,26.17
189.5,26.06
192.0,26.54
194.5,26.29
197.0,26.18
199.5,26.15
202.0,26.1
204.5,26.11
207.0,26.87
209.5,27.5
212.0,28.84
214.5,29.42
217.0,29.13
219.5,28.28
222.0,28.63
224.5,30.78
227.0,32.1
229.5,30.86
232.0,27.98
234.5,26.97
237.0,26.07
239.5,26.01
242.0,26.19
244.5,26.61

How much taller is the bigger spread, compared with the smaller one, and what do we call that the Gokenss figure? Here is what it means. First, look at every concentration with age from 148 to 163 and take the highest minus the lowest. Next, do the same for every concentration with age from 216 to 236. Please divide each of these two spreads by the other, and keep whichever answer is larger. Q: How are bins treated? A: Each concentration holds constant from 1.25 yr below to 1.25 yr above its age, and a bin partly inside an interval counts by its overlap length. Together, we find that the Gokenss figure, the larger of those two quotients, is 1.1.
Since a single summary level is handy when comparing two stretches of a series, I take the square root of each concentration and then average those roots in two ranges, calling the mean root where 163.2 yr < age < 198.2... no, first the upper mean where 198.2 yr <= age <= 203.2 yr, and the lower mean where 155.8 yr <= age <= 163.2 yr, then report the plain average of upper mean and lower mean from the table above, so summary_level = 5.24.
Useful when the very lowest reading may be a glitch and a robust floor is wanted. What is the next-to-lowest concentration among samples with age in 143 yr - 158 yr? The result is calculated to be 29.32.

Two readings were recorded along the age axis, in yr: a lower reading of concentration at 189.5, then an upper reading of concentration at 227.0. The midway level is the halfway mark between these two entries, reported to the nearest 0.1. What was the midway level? 29.1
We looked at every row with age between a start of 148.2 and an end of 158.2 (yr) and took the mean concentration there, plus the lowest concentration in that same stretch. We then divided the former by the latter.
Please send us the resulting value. 1.05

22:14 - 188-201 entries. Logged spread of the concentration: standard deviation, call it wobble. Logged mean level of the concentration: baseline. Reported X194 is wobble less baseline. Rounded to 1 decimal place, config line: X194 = -26.1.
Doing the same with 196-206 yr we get -26.1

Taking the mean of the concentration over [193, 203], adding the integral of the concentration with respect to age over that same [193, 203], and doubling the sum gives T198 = 576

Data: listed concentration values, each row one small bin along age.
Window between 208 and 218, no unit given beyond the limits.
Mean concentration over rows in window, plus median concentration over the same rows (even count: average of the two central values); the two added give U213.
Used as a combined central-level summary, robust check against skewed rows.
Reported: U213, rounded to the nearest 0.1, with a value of 57.7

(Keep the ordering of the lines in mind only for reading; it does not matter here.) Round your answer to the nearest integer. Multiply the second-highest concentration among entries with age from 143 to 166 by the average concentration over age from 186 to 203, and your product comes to 853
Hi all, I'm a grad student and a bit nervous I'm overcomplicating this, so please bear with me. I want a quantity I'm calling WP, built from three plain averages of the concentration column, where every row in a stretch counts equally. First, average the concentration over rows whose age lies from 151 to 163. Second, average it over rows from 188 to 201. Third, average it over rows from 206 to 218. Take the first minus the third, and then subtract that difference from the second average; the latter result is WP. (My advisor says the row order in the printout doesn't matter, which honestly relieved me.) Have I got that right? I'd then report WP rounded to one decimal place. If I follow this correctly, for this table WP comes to 24.2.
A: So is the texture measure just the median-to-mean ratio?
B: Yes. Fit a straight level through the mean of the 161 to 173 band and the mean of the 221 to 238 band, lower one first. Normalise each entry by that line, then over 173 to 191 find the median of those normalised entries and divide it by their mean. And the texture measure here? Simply 1.00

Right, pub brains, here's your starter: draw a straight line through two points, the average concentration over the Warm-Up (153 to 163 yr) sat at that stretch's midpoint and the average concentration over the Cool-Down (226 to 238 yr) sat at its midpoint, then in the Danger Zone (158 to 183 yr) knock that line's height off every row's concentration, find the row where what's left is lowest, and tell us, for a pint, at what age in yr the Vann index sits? 167.0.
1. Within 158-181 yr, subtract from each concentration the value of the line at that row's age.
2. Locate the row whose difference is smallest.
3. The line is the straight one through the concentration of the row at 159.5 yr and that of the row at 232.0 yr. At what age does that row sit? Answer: 167.0 yr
